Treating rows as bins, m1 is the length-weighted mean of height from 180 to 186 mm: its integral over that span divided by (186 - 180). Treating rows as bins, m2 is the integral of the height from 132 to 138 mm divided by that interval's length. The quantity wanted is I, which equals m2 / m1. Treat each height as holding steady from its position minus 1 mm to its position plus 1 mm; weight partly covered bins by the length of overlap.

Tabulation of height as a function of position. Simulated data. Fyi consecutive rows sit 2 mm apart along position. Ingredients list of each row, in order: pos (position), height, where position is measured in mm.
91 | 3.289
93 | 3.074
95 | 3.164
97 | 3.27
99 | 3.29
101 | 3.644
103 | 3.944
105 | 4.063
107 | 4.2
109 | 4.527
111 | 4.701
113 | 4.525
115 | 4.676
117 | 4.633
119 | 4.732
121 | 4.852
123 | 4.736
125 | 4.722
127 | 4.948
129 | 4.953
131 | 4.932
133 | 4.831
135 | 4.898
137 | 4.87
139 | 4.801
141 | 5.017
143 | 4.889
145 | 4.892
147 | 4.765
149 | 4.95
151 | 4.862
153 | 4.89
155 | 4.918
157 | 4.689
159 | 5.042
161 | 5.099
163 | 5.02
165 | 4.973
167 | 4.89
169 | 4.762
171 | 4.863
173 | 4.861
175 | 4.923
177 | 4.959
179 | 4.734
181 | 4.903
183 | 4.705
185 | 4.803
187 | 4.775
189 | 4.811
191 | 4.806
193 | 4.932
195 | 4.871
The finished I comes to 1.01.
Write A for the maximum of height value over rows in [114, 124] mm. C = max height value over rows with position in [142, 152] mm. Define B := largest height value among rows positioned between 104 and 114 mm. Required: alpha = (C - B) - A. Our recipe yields -4.6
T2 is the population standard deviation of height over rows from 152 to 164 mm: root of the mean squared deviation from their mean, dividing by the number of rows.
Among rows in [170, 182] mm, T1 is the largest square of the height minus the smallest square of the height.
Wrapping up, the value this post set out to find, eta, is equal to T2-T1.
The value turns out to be -2.0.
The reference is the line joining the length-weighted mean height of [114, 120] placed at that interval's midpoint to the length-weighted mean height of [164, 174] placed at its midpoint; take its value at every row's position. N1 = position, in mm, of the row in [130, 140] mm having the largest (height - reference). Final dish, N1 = 131 mm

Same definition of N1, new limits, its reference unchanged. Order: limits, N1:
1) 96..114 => 111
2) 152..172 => 161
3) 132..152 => 141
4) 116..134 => 127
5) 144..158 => 149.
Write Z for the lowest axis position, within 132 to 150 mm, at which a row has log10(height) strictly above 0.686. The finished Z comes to 135 mm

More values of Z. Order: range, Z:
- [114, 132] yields 127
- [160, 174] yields 161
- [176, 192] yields 177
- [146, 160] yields 149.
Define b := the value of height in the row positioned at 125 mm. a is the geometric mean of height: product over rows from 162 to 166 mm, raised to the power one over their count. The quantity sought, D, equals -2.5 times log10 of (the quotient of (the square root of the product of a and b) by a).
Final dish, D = 0.03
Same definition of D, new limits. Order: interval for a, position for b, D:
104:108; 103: 0.03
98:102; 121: -0.18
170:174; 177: -0.01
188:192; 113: 0.03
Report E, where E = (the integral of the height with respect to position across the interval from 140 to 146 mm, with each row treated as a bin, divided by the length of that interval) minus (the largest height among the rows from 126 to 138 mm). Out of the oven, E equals 0.0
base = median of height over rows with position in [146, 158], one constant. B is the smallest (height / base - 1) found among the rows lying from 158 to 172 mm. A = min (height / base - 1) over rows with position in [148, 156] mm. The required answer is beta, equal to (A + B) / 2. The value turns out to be -0.013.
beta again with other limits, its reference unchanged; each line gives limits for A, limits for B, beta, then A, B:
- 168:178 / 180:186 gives -0.029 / -0.02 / -0.035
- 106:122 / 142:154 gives -0.081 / -0.14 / -0.023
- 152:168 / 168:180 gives -0.034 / -0.04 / -0.029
